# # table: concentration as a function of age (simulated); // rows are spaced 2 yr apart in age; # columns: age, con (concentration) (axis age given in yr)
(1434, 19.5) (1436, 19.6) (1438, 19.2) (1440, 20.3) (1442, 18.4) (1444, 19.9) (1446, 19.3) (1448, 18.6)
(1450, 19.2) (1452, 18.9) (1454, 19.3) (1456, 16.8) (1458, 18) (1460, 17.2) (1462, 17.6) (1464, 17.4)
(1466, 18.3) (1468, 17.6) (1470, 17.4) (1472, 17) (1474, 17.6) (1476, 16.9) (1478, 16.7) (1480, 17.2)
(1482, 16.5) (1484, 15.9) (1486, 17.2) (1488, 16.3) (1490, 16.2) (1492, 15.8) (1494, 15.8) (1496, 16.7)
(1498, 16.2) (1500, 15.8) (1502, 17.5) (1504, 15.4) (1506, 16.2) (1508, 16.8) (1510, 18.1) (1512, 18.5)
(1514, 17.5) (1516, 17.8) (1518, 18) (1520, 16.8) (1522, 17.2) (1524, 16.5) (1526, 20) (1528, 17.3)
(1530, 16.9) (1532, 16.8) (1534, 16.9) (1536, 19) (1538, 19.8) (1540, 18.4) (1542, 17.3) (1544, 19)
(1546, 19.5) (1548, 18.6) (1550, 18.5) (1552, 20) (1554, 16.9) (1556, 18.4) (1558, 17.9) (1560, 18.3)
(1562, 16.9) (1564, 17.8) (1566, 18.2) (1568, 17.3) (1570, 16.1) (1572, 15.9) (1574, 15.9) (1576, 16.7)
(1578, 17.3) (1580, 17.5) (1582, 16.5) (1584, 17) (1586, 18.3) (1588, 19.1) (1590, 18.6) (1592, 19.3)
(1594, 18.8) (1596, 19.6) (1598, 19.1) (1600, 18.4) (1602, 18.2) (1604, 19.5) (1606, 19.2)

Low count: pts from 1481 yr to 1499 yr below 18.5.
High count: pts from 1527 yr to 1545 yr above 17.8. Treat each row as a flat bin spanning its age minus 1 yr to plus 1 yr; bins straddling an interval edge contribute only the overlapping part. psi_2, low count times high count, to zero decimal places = 36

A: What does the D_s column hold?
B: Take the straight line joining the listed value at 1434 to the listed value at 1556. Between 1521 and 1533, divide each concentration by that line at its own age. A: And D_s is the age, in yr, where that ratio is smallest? 1524 yr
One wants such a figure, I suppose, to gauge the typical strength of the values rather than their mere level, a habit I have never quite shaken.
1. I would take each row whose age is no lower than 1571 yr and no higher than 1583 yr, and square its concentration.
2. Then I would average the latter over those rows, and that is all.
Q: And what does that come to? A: 277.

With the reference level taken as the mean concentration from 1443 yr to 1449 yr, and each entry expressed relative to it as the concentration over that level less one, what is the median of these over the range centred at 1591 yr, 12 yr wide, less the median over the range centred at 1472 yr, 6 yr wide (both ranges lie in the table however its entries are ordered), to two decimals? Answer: 0.08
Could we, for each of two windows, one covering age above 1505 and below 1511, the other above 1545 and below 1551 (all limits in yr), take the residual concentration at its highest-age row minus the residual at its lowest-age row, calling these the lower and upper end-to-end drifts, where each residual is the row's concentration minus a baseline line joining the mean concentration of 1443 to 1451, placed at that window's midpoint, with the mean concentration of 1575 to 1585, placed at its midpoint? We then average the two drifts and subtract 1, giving -0.48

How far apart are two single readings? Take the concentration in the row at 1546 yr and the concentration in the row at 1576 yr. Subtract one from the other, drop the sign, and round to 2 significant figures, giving 2.8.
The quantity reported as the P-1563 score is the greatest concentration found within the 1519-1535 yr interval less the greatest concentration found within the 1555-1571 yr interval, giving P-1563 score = 1.6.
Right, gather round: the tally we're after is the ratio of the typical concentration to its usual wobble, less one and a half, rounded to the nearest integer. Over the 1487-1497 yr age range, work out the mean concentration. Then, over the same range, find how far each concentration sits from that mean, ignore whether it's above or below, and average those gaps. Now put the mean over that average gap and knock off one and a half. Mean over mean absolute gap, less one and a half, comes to 55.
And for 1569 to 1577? 57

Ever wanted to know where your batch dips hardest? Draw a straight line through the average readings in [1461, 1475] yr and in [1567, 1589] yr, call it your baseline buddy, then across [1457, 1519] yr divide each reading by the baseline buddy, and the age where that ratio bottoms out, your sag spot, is 1504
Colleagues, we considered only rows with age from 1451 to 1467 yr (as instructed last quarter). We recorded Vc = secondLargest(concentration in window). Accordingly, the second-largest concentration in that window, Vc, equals 18.9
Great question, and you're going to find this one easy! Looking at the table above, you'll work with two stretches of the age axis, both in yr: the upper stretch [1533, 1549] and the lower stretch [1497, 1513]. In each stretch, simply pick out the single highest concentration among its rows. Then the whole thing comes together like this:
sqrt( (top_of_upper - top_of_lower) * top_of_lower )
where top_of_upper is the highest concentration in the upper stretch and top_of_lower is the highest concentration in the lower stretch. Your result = 4.9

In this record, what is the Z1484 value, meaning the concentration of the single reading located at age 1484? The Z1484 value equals 15.9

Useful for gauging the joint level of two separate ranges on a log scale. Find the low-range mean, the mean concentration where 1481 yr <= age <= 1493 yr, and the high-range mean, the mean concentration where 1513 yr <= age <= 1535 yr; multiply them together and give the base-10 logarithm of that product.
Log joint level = 2.45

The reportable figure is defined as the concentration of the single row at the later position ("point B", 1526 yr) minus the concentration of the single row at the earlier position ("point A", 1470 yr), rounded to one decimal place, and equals 2.6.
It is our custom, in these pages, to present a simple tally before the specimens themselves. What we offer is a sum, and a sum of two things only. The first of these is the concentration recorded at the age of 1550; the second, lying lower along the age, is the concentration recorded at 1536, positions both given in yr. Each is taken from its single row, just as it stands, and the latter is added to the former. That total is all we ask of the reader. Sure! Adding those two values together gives 37.5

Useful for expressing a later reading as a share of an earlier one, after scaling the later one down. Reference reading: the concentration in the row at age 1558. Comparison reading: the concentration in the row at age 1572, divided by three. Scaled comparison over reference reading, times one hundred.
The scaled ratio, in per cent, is 30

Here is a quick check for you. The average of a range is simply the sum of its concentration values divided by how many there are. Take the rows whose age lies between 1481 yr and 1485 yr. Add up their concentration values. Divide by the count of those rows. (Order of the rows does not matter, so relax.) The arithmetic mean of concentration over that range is 16.2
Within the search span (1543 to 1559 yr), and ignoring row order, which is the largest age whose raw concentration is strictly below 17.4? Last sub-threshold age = 1554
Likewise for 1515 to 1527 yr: 1524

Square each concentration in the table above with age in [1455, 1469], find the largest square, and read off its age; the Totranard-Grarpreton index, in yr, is 1466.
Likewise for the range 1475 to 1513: 1512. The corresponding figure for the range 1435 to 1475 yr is 1440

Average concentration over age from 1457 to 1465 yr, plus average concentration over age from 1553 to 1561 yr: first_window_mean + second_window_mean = 35.4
